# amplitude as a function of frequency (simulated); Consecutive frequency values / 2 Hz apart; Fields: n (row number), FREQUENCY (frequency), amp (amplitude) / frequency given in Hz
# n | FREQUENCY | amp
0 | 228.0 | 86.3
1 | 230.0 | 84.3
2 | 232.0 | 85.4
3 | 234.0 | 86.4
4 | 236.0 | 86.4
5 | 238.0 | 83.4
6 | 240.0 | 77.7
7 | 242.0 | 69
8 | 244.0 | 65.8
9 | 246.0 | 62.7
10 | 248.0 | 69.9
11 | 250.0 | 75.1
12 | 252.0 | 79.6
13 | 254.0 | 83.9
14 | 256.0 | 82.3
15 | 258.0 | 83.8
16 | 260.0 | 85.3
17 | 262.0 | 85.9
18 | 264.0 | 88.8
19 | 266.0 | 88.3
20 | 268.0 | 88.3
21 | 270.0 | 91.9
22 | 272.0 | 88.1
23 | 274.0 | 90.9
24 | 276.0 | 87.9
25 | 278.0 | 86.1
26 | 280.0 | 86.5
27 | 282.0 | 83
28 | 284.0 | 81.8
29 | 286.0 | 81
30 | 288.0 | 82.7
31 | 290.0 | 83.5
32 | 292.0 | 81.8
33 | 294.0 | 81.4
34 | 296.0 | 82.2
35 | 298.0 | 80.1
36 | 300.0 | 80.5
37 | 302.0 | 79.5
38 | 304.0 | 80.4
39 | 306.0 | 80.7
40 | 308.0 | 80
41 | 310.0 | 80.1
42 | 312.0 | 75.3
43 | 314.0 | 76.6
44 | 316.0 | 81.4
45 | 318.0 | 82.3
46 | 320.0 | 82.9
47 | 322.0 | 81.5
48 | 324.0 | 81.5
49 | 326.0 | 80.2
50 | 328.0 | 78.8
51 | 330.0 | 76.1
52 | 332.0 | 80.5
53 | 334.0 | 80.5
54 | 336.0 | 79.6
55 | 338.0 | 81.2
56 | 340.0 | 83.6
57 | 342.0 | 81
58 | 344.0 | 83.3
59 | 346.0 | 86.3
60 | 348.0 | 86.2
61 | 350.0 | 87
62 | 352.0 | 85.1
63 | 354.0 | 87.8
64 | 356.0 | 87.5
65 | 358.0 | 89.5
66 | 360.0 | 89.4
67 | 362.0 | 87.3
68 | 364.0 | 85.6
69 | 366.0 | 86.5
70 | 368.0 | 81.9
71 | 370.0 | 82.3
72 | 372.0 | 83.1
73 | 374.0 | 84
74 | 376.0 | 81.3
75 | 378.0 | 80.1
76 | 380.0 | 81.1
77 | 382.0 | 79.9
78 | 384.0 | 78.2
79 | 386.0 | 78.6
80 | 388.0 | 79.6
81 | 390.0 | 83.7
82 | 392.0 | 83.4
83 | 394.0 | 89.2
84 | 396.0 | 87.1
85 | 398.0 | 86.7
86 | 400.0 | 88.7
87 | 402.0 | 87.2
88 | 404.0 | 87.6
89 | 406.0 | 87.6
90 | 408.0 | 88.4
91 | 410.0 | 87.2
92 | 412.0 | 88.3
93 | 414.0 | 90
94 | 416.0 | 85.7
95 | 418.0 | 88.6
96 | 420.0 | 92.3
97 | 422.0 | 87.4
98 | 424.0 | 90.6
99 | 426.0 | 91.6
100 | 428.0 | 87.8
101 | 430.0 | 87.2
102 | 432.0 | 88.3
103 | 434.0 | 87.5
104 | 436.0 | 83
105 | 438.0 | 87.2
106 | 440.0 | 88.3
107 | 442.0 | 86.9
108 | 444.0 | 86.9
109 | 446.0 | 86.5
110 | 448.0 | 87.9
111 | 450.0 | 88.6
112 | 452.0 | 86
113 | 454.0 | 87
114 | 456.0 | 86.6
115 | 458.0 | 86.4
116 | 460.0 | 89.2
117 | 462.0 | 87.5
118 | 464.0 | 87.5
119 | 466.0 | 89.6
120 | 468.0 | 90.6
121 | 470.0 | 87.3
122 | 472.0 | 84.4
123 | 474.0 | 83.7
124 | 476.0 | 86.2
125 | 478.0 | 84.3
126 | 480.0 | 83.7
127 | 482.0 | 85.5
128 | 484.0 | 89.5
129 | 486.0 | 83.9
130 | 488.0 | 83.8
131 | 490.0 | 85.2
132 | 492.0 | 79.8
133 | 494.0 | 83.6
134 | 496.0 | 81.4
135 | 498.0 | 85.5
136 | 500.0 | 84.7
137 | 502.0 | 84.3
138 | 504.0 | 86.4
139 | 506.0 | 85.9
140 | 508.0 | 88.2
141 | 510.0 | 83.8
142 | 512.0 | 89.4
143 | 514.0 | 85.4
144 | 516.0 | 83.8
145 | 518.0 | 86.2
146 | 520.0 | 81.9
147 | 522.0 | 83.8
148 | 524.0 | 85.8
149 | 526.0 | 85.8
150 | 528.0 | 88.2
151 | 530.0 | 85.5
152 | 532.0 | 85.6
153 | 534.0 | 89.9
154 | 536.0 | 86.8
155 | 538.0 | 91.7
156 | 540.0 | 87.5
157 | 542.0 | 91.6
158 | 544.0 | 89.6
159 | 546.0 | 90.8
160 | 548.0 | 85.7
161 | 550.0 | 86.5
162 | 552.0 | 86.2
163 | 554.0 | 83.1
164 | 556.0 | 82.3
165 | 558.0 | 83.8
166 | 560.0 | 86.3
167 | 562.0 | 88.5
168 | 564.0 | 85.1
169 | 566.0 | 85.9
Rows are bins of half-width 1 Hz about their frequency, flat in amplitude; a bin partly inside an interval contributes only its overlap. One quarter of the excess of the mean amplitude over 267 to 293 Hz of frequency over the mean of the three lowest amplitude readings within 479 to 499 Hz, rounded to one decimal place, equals 1.0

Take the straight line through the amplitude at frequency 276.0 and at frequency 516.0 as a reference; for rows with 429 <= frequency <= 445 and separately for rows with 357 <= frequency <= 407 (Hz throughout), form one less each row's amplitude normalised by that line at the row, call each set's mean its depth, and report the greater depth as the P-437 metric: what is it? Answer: 0.02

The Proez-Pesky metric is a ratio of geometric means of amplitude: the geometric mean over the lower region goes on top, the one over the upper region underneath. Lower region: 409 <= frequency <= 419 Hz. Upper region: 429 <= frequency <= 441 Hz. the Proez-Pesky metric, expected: 1.01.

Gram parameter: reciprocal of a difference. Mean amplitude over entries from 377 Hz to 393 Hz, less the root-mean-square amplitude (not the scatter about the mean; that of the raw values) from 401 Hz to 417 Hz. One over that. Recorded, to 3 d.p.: -0.139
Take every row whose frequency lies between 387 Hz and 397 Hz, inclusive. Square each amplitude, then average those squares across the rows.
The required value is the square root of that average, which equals 84.7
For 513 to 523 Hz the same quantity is 84.2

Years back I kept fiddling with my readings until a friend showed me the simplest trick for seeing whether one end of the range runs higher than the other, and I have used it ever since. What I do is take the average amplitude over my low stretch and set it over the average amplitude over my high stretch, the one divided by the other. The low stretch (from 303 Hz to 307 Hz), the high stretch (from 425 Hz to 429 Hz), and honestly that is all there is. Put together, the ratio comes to 0.90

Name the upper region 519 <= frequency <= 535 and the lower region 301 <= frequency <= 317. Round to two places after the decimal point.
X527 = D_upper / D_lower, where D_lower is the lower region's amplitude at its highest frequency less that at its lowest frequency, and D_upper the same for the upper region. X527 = 4.21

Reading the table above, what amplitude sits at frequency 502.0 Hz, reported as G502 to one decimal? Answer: 84.3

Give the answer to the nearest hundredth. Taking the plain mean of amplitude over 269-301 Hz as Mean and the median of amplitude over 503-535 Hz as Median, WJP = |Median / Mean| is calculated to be 1.02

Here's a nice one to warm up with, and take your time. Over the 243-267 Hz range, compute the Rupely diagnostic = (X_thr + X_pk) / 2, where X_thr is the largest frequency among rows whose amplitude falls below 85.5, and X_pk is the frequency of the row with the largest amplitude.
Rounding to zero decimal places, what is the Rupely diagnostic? 262 Hz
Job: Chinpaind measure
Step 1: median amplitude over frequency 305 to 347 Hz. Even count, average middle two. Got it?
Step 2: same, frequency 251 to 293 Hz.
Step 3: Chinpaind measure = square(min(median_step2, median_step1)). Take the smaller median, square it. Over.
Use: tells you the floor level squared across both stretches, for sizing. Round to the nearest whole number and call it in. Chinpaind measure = 6512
